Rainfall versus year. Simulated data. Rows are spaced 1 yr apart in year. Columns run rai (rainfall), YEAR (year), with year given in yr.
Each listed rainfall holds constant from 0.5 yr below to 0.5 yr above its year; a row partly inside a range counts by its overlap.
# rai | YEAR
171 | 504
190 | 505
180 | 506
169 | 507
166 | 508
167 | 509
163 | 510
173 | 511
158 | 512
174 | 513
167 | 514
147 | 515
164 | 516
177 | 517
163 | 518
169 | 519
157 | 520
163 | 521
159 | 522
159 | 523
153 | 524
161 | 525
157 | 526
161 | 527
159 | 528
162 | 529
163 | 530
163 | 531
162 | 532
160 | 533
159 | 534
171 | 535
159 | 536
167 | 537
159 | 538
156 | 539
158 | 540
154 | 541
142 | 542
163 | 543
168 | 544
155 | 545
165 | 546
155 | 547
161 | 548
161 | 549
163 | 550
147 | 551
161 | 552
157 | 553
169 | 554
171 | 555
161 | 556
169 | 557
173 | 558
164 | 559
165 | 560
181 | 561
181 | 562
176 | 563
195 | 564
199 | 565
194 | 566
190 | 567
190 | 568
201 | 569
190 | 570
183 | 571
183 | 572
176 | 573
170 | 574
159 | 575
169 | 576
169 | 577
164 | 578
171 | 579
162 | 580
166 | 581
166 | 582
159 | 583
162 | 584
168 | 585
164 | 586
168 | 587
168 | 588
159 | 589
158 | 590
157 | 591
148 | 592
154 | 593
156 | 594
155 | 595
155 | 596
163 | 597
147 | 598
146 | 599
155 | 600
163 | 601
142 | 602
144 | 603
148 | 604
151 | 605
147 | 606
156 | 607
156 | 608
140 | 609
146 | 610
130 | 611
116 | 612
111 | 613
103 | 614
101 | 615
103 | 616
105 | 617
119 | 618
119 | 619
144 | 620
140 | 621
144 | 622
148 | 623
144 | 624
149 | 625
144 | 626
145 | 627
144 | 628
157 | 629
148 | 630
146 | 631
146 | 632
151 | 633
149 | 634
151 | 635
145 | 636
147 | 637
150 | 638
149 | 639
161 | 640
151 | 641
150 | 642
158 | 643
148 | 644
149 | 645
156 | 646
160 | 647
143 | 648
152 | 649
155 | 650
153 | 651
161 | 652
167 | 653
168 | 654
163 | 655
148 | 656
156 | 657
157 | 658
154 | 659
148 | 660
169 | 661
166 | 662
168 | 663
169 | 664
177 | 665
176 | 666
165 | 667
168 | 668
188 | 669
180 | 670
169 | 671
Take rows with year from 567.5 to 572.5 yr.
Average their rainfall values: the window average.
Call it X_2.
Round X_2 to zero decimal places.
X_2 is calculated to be 189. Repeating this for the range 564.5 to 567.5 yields 194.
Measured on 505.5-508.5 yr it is 172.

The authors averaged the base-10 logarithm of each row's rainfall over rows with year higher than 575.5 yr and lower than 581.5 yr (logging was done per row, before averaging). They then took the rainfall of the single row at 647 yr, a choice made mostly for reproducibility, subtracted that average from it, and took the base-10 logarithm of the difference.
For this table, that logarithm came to 2.20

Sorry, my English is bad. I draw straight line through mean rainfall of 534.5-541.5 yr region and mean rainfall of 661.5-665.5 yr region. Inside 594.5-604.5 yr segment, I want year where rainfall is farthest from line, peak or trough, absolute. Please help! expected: 602 yr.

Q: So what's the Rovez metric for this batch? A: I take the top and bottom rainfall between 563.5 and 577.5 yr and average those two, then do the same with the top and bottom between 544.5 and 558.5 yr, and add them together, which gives 340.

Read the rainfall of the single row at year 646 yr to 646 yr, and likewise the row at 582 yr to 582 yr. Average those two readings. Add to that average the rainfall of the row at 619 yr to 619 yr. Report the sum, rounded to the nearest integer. 280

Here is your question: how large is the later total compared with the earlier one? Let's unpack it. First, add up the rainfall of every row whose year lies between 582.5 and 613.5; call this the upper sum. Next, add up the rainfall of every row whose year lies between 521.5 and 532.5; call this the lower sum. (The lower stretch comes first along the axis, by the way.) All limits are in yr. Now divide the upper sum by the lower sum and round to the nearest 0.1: 2.7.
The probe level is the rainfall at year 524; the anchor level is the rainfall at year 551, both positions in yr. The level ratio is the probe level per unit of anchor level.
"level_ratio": 1.04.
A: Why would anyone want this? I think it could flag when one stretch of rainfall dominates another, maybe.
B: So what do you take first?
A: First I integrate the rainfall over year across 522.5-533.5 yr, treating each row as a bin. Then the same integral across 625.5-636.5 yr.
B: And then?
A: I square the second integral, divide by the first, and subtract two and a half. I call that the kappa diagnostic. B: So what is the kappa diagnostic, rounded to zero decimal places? 1500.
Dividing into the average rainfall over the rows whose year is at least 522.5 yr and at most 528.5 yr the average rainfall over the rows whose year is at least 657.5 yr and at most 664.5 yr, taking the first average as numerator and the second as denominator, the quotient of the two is 0.98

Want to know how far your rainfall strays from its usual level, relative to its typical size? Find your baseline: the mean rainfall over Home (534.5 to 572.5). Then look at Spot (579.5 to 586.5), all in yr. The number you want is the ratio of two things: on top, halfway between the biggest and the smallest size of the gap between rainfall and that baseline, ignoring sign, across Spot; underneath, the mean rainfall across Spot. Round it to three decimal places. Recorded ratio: 0.039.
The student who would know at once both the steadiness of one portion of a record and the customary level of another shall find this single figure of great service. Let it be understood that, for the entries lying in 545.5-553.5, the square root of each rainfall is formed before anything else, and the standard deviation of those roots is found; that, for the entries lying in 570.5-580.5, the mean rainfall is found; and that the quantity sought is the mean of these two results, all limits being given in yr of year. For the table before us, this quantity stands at 85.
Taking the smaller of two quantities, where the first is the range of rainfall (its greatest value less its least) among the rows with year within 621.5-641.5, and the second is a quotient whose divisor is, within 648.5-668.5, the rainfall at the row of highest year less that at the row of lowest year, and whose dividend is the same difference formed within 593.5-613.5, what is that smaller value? -2.8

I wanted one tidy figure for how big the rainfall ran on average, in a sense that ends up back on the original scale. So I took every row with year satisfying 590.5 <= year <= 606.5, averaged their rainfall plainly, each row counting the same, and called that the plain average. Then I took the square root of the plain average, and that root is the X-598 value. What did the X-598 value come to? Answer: 12.3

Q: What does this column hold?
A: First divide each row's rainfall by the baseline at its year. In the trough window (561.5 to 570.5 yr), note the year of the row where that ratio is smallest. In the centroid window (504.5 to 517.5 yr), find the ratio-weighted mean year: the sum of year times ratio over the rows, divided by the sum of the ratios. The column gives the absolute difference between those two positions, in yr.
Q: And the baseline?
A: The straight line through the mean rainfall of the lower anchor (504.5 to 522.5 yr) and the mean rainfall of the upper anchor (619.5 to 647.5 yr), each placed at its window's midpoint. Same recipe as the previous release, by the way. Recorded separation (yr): 52.1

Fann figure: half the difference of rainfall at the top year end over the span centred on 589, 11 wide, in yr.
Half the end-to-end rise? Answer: -3.0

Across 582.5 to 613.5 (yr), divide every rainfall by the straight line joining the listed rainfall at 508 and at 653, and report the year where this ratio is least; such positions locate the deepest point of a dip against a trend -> 613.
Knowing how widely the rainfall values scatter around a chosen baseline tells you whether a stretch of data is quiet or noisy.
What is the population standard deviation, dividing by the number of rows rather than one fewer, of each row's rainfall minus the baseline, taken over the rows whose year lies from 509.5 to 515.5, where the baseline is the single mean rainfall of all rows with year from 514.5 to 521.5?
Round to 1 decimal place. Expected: 9.3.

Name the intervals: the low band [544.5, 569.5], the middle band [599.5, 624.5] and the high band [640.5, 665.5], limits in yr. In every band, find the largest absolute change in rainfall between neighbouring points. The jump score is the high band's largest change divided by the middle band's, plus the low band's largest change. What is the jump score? 19.8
